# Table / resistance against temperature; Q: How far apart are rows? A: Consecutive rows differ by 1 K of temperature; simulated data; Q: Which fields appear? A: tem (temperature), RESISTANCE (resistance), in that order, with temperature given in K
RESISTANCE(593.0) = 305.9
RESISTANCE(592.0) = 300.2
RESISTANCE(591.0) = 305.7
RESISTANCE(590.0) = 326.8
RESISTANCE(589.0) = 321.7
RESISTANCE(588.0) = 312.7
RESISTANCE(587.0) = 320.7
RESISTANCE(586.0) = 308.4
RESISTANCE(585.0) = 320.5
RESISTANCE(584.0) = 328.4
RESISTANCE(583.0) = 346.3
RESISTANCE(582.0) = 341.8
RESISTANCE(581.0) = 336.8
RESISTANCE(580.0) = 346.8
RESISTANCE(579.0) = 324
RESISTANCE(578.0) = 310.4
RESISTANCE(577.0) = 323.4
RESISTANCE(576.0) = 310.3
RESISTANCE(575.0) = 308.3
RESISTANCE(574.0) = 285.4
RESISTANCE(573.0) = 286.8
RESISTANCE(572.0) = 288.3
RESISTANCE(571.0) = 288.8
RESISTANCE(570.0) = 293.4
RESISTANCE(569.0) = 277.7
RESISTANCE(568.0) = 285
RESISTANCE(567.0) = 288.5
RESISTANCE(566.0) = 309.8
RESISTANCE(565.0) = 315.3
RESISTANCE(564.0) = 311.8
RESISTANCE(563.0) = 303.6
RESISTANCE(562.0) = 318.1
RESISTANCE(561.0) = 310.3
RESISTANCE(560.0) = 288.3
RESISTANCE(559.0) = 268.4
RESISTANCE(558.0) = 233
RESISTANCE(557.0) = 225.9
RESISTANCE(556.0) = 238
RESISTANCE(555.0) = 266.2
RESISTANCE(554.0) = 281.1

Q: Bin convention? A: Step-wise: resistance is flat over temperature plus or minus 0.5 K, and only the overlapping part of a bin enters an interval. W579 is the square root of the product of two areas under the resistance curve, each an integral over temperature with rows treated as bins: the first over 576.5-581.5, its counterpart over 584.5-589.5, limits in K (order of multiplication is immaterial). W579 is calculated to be 1612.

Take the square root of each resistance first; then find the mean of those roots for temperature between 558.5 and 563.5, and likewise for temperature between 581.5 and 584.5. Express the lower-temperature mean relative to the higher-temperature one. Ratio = 0.937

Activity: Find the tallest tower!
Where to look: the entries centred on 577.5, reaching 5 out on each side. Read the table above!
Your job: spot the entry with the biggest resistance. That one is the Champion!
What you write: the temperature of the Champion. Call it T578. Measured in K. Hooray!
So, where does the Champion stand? 580.0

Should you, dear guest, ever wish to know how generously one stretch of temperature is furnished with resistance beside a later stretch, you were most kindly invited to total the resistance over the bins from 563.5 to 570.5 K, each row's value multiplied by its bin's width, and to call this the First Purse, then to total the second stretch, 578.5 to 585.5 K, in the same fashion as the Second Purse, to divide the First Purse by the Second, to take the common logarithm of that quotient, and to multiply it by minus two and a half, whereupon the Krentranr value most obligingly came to 0.13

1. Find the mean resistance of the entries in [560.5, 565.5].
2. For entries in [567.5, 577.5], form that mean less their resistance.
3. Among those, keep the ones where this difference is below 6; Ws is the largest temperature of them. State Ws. 577.0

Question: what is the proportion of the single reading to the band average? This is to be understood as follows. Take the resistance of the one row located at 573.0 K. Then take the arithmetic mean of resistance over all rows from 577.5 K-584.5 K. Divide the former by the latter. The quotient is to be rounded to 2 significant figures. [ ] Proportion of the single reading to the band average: 0.86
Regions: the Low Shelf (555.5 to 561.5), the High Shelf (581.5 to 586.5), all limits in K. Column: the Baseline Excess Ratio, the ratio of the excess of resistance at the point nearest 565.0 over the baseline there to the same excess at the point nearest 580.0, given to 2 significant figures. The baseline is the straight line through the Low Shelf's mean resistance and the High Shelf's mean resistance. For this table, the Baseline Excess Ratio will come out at 1.3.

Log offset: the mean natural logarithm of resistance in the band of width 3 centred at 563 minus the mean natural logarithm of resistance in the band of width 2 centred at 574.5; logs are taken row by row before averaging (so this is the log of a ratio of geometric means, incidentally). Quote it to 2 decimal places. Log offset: 0.05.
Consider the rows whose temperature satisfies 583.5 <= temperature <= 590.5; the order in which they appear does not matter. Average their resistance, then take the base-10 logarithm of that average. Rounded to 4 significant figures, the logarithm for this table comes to 2.505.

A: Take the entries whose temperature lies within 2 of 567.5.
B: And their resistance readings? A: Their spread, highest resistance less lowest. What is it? 32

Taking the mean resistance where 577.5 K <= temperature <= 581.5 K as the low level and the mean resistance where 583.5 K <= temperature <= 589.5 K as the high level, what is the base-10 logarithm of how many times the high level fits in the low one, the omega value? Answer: 0.014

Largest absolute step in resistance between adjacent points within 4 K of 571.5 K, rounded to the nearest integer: 23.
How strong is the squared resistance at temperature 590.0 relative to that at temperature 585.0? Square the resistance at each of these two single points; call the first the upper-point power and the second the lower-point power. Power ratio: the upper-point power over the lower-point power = 1.04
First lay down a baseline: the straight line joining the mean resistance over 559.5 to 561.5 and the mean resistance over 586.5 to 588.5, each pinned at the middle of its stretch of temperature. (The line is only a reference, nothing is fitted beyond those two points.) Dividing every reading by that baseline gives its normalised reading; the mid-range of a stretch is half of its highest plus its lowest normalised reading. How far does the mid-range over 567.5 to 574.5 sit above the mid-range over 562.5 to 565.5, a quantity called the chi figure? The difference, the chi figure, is -0.09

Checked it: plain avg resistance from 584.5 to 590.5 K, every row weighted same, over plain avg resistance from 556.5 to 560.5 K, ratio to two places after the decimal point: 1.25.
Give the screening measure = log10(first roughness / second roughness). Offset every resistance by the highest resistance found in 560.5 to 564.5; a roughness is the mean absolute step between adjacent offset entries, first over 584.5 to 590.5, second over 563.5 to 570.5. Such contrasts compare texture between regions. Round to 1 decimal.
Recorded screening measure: 0.0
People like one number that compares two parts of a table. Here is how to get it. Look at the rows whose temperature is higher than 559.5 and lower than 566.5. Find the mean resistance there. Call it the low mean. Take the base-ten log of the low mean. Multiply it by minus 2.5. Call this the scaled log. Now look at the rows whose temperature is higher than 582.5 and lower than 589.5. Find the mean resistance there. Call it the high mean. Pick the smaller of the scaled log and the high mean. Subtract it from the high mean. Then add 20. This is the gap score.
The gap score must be 349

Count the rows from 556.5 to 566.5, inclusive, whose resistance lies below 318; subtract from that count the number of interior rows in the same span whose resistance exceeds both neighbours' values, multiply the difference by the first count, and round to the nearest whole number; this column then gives 63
